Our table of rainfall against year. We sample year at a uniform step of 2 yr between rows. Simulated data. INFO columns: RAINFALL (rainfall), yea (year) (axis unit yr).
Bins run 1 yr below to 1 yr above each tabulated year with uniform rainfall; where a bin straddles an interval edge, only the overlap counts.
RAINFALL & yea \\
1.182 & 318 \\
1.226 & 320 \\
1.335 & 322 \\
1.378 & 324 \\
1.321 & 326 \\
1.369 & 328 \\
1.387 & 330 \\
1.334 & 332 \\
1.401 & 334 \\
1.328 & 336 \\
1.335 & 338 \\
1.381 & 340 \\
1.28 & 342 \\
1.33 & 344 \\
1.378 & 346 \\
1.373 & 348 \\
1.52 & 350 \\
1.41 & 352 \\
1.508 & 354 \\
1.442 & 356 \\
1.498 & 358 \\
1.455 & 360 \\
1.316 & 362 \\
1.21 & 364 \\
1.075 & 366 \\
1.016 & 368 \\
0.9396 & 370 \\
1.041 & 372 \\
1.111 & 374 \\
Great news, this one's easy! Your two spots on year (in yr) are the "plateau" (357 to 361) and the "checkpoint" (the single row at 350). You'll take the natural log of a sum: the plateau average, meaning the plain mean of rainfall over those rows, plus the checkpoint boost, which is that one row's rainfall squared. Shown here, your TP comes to 1.33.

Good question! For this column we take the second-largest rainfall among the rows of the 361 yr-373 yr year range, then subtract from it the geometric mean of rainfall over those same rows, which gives 0.12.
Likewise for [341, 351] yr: 0.00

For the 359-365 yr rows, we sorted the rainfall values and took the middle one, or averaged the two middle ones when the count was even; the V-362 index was 1.32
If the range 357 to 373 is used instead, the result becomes 1.14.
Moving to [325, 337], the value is 1.35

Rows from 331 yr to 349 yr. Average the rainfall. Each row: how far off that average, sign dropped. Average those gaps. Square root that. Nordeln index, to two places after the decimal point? 0.17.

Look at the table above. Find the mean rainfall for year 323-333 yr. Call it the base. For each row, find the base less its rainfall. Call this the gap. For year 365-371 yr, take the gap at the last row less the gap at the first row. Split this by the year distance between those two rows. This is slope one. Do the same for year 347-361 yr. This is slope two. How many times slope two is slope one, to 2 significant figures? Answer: -5.0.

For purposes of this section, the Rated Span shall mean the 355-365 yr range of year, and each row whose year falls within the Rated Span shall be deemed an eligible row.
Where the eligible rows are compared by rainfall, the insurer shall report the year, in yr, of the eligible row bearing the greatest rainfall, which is 358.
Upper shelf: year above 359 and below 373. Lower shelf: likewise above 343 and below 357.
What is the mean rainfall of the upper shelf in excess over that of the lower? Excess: -0.27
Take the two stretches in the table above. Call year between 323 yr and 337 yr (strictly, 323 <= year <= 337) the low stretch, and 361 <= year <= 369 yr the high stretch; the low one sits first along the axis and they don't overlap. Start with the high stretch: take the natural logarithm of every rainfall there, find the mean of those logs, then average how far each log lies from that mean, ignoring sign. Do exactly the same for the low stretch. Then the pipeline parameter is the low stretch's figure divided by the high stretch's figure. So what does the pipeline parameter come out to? 0.21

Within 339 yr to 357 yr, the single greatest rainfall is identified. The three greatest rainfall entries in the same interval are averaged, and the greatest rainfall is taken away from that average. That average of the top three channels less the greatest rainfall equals -0.030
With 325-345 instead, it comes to -0.011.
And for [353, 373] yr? -0.021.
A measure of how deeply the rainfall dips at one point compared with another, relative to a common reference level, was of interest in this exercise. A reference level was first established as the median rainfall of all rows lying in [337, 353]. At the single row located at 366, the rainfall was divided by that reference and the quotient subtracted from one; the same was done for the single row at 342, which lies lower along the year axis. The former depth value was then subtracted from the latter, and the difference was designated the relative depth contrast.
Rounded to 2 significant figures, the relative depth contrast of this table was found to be -0.15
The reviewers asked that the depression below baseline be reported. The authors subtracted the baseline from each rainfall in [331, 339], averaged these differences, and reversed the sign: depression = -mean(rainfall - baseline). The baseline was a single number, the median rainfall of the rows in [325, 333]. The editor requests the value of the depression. 0.00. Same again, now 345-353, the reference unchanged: -0.07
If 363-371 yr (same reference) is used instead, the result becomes 0.29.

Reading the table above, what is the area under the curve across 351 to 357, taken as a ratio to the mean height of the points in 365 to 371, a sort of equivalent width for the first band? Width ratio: 8.6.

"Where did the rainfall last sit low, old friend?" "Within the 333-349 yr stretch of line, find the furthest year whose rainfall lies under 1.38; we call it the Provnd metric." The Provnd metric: 348 yr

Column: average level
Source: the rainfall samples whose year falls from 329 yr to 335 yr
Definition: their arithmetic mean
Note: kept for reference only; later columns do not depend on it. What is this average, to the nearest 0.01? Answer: 1.37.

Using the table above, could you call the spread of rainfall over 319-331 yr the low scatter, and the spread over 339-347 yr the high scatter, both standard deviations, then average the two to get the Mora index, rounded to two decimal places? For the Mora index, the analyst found 0.05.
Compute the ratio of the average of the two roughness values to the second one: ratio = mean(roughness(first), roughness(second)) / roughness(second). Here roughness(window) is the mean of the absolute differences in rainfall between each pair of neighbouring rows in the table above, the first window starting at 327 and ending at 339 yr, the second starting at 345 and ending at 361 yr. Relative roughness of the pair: 0.791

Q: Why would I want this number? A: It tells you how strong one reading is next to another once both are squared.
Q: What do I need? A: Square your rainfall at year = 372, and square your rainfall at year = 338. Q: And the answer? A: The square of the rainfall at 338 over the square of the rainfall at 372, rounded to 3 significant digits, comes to 1.64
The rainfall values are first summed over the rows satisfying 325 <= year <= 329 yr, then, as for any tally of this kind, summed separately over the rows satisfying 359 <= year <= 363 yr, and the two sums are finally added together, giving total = 5.46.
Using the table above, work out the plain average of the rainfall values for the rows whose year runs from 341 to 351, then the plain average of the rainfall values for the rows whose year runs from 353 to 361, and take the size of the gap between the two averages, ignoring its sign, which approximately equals 0.10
